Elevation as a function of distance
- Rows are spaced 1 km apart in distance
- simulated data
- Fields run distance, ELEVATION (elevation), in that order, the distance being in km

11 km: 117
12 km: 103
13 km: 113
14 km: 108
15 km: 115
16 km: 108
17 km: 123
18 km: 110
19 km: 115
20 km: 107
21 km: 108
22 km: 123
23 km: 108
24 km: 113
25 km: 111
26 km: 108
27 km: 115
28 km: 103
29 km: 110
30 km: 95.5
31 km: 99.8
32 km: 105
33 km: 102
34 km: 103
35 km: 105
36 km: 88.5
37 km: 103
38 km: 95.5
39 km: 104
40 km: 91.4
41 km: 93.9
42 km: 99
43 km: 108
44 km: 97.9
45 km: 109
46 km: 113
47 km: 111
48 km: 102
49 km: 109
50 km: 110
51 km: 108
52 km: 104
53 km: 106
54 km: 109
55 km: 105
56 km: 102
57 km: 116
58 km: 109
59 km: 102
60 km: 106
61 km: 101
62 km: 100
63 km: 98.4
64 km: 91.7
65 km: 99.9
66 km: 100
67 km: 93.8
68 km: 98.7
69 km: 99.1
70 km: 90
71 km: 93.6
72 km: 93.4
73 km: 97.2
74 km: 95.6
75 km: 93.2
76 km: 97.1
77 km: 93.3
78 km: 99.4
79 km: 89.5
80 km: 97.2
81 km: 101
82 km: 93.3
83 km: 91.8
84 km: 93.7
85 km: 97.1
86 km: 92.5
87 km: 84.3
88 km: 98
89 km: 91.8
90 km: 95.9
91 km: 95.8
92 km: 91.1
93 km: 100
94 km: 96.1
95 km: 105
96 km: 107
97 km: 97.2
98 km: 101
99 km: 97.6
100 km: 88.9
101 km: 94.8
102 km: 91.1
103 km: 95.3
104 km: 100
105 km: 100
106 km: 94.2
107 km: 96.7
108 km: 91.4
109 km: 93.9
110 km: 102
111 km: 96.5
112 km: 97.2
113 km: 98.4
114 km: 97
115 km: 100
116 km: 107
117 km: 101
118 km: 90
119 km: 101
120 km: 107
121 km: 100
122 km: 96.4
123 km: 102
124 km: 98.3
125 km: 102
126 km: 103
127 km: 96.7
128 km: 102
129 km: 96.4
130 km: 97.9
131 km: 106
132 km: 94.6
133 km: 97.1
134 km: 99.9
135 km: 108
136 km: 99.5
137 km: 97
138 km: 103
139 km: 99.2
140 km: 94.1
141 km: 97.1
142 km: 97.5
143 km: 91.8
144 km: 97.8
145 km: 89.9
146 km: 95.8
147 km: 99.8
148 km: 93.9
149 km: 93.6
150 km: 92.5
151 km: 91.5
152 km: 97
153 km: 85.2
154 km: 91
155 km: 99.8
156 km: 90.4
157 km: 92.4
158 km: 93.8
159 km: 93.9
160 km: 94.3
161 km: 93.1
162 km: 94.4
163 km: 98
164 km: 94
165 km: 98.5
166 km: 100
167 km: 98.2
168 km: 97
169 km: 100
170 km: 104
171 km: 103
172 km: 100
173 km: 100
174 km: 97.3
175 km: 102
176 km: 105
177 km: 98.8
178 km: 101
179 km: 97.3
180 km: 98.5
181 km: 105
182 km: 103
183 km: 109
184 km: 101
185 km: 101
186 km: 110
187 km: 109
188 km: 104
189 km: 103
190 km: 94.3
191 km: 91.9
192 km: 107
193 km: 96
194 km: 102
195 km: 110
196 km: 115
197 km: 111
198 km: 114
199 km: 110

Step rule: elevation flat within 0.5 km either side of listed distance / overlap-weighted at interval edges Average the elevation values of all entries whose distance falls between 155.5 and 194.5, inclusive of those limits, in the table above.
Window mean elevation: 100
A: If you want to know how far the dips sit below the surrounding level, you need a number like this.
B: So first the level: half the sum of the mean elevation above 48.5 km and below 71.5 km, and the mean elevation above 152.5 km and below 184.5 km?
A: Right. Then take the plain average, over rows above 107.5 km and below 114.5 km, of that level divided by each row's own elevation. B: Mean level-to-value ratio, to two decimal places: 1.04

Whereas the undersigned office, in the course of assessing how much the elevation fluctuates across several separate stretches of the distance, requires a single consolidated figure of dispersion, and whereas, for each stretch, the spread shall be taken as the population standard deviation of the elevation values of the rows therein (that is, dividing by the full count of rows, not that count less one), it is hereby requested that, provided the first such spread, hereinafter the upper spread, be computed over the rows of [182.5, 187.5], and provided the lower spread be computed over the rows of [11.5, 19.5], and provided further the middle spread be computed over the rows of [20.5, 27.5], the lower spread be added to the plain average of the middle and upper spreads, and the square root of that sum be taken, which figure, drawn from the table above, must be 3.20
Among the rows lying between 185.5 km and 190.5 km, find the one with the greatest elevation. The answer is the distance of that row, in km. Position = 186 km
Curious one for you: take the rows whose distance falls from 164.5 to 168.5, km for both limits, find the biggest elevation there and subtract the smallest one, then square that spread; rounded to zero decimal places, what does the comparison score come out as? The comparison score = 9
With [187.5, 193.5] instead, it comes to 228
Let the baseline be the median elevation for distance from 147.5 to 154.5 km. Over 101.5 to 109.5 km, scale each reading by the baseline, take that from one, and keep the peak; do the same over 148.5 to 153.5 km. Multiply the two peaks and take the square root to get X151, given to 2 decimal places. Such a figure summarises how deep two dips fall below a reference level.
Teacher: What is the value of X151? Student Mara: 0.03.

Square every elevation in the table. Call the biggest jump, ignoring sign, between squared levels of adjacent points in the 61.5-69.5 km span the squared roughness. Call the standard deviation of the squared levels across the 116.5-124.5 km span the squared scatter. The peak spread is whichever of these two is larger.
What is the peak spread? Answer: 1571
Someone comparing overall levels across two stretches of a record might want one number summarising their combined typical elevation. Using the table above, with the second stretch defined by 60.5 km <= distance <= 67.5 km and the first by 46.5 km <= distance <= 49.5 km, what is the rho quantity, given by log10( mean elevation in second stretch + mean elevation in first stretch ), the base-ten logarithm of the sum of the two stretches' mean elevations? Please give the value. 2.312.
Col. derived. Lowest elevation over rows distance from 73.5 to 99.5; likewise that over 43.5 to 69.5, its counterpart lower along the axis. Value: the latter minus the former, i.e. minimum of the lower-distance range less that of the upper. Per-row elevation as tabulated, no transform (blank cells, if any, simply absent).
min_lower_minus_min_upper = 7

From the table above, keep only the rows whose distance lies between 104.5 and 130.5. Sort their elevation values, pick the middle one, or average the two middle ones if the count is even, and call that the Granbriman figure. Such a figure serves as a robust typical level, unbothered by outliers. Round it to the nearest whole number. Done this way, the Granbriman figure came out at 98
